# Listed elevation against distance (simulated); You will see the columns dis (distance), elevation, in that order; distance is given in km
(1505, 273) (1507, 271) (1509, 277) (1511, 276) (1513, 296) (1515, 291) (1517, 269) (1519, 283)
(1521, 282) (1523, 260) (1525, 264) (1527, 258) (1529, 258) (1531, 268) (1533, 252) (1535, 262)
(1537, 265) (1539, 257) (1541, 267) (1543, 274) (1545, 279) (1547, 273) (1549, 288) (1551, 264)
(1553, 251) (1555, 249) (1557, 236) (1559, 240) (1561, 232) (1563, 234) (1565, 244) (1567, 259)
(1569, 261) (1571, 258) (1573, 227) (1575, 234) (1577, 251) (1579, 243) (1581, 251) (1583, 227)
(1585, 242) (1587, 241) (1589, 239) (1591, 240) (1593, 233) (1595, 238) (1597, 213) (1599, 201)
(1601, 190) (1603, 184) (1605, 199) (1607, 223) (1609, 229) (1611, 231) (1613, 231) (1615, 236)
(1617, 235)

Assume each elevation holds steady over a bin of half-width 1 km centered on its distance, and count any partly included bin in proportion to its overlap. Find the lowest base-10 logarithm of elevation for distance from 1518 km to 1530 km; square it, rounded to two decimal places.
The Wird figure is 5.82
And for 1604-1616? 5.28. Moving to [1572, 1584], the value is 5.55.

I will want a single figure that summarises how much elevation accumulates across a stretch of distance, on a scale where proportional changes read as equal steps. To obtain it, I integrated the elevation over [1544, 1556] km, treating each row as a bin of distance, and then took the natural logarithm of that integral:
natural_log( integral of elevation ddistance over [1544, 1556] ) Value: 8.07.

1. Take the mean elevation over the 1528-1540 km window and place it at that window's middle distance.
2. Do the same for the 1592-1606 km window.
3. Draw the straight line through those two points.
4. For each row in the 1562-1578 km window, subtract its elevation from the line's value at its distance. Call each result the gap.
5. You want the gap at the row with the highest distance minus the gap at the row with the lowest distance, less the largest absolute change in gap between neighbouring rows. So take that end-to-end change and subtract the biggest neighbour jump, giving -58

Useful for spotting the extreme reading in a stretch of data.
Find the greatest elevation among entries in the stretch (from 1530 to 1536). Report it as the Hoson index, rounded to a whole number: 268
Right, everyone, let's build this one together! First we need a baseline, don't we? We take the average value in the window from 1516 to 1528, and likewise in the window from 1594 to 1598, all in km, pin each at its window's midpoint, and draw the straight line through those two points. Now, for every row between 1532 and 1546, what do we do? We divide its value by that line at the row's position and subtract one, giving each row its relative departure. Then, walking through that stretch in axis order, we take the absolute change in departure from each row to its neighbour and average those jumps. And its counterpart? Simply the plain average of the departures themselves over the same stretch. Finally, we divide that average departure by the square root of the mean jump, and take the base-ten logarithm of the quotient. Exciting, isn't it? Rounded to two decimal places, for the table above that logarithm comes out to -0.88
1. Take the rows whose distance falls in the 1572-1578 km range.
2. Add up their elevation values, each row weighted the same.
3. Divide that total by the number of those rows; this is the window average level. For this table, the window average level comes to 237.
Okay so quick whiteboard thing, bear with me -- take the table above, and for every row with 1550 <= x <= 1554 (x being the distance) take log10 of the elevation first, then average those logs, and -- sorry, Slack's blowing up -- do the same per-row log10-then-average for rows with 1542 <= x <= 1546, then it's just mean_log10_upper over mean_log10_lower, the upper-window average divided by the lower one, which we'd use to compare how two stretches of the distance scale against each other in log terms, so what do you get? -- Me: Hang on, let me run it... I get 0.987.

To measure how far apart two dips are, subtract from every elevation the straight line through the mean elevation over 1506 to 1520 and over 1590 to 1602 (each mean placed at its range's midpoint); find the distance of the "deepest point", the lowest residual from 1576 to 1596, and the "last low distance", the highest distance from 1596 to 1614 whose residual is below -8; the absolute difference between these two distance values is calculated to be 22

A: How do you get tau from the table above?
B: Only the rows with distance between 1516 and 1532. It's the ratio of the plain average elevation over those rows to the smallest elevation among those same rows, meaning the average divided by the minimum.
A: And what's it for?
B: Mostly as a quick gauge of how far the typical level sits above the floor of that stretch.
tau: 1.04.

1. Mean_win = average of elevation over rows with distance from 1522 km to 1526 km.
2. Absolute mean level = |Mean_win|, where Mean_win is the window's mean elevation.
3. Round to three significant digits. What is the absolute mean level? 262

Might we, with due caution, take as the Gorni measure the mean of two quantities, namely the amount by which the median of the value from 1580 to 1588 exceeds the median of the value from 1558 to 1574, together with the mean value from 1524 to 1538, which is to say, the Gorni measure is 130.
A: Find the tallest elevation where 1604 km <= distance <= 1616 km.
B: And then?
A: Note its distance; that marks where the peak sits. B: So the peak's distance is 1615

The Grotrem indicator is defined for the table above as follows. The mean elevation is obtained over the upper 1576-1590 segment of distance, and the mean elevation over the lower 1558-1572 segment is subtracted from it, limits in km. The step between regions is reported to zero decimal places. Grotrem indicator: -5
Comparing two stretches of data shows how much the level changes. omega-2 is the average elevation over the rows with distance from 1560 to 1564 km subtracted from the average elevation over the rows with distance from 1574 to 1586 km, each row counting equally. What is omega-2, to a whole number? 8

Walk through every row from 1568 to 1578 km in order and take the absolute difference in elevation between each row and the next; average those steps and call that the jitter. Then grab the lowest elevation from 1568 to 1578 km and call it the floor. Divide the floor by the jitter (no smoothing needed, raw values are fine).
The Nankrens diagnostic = 16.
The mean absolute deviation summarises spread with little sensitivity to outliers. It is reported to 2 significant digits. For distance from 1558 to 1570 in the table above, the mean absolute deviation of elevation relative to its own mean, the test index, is 10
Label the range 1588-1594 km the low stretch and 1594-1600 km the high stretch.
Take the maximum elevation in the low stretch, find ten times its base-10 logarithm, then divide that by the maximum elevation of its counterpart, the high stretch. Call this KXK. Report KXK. 0.100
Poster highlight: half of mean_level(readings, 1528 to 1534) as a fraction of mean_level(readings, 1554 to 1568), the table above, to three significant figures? 0.536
